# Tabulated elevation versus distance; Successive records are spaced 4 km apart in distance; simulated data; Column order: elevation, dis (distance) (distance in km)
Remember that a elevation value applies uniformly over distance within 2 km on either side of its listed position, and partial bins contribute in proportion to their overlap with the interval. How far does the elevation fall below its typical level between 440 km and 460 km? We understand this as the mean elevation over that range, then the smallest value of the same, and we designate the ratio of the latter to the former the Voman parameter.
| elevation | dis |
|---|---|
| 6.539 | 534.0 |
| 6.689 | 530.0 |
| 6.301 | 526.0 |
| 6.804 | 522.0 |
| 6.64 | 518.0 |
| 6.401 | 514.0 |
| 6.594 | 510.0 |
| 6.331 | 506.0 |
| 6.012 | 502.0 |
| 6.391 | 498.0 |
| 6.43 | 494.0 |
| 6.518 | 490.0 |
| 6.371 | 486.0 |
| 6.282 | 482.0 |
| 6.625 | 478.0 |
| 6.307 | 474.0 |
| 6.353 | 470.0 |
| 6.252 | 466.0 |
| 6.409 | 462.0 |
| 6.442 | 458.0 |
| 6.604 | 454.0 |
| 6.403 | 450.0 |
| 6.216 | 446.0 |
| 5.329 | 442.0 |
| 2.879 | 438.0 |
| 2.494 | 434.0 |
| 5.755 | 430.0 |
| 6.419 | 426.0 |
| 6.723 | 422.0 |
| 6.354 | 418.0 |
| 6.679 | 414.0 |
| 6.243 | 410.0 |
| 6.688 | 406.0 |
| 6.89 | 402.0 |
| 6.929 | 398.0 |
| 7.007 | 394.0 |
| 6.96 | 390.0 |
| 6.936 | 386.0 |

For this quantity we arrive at 0.860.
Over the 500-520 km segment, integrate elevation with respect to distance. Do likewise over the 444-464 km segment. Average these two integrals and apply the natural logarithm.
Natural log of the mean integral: 4.85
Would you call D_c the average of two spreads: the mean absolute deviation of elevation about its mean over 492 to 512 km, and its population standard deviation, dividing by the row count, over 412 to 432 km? 0.245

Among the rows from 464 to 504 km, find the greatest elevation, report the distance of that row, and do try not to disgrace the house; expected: 478.0 km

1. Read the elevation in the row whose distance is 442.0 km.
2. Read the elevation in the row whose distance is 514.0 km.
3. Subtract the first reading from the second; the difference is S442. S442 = 1.07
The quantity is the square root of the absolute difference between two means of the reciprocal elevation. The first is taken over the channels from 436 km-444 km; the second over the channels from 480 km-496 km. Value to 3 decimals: 0.334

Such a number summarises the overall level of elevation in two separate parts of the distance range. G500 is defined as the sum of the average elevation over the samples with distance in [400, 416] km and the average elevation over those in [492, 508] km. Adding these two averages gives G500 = 12.9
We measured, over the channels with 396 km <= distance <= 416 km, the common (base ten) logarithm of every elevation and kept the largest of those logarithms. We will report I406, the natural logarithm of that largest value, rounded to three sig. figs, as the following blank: -0.174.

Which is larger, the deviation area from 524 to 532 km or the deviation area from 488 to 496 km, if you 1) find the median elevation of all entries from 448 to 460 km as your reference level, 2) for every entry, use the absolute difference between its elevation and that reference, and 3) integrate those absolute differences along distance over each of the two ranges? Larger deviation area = 1.6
